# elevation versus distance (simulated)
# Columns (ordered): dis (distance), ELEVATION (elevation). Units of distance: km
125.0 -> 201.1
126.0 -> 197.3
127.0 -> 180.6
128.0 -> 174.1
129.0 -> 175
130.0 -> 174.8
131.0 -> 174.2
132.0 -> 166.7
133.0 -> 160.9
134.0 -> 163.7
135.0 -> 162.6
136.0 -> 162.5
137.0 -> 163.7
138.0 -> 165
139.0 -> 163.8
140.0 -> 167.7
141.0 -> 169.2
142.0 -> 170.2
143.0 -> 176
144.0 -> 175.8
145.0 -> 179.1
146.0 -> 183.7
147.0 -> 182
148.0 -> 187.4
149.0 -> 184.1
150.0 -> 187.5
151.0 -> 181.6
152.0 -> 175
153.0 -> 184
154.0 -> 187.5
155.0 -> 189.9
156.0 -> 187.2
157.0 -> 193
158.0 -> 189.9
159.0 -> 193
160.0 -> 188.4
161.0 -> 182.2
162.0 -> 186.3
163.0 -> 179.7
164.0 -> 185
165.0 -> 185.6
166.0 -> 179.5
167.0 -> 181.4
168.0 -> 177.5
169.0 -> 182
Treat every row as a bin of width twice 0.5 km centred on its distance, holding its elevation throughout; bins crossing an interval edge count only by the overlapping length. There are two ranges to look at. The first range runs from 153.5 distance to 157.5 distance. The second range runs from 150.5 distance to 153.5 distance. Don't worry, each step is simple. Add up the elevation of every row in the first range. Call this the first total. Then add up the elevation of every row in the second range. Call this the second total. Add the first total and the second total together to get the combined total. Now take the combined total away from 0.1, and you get -1298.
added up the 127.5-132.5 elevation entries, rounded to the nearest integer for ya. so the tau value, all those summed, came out 865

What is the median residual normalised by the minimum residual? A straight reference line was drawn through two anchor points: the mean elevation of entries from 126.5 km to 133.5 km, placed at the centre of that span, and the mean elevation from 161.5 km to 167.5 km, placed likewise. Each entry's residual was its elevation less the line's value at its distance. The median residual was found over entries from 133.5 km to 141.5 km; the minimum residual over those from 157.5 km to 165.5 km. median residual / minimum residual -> 3.7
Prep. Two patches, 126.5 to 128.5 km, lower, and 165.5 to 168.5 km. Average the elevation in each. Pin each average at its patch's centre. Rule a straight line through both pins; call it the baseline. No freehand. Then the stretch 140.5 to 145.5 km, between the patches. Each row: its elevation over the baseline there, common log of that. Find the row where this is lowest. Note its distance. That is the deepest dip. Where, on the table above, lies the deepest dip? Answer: 141.0 km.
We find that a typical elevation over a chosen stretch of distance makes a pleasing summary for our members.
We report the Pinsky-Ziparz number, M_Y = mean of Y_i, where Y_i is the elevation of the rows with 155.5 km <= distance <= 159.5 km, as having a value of 191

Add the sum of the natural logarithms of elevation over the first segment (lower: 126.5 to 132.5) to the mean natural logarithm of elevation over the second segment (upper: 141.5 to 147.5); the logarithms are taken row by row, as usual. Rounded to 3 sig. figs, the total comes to 36.1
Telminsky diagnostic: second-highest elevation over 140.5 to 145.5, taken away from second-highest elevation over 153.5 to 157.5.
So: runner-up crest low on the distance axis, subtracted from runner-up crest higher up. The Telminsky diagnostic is 14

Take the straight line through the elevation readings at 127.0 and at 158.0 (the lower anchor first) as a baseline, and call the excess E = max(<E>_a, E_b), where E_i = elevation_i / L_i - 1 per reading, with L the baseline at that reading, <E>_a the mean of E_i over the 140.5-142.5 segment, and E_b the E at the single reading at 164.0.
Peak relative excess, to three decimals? -0.035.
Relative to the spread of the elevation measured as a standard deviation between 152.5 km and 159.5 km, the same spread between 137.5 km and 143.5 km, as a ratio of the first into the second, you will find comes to 1.3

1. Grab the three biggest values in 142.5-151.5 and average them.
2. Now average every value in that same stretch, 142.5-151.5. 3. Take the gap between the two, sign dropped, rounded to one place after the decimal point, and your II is 4.4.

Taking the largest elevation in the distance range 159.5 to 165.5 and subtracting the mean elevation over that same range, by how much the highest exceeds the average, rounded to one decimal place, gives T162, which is 3.9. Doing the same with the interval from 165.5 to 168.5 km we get 1.9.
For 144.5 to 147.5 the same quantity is 2.1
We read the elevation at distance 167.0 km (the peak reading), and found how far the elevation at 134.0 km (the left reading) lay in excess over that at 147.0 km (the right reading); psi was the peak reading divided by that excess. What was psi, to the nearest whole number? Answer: -10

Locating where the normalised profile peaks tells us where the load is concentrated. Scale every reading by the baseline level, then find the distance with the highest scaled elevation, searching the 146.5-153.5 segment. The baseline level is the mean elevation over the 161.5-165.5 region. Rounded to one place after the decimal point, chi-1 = 150.0 km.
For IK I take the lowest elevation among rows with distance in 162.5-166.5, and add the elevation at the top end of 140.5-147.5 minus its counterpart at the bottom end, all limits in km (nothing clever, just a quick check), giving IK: 192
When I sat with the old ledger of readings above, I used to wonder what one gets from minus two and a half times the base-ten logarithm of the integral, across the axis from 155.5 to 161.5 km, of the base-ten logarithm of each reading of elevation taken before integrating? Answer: -2.838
